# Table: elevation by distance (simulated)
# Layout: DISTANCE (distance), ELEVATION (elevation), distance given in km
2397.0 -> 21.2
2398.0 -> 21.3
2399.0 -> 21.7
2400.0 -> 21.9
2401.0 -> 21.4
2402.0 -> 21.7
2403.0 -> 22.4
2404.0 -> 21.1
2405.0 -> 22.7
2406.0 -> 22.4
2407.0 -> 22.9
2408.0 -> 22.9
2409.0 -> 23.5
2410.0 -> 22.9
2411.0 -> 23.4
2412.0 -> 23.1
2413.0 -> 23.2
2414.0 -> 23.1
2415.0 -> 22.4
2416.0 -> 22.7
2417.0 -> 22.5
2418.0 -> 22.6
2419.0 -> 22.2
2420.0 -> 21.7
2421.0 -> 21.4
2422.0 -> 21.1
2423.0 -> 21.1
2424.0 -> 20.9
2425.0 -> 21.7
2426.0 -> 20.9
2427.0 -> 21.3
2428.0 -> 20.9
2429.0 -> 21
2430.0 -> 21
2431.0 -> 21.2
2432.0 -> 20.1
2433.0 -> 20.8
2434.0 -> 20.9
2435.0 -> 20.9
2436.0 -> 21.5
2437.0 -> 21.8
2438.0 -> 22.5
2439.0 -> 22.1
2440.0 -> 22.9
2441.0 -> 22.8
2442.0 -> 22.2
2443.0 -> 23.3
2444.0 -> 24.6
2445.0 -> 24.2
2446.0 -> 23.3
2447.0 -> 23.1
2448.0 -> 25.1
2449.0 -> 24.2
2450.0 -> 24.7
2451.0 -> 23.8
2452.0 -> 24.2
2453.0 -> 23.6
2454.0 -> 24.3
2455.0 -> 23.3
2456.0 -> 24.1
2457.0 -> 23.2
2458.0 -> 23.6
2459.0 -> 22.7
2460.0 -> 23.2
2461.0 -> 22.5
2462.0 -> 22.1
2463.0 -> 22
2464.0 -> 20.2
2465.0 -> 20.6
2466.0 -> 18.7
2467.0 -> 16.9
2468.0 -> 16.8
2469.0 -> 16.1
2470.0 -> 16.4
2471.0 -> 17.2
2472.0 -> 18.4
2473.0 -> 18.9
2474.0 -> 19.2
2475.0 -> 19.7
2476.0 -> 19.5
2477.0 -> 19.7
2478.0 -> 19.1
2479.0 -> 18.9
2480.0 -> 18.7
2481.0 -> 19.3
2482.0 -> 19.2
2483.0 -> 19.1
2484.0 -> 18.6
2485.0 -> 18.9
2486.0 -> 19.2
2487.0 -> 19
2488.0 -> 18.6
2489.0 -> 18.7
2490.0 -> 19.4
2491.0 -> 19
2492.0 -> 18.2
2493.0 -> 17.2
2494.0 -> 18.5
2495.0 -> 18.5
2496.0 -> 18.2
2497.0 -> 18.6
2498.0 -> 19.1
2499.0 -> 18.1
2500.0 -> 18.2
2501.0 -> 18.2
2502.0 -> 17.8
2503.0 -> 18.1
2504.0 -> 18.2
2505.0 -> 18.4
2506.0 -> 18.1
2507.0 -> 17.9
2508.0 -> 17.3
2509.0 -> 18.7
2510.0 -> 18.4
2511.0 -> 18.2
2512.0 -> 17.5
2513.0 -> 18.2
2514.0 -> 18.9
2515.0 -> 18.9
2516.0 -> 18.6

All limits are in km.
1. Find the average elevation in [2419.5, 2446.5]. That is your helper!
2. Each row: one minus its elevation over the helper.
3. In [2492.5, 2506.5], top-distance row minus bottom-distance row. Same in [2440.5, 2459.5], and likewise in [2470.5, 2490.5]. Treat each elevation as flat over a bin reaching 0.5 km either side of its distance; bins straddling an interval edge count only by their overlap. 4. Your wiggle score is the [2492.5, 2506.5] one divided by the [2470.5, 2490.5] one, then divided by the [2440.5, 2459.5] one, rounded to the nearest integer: 89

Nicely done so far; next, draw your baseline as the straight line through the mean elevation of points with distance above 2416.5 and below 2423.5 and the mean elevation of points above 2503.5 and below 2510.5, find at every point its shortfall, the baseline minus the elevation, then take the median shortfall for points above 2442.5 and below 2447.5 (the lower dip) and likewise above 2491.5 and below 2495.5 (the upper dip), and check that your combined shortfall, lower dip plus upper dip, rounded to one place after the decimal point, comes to -2.2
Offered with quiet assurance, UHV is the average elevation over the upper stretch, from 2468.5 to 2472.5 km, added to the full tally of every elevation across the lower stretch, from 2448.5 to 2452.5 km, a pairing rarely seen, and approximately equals 114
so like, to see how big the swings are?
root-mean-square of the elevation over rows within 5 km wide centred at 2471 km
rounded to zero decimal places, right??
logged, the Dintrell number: 17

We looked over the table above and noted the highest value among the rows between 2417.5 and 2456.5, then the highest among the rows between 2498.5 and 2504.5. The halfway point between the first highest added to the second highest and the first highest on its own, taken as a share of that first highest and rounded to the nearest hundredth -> 1.36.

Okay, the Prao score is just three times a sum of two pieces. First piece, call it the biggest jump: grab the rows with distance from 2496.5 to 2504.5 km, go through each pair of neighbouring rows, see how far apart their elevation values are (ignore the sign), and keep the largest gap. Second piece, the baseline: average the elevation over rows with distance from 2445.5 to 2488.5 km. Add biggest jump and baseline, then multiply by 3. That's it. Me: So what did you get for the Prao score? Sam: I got 65.1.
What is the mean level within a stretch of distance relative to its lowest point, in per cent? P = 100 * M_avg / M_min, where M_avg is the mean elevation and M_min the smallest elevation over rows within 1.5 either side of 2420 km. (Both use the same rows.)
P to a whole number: 102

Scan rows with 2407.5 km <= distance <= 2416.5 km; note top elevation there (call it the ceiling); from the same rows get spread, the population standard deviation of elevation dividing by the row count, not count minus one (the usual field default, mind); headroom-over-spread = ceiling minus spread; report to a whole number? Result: 23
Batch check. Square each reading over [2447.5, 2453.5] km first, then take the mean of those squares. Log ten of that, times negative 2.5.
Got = -6.93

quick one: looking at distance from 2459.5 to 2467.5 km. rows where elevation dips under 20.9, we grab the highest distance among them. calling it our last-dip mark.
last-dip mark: 2467.0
